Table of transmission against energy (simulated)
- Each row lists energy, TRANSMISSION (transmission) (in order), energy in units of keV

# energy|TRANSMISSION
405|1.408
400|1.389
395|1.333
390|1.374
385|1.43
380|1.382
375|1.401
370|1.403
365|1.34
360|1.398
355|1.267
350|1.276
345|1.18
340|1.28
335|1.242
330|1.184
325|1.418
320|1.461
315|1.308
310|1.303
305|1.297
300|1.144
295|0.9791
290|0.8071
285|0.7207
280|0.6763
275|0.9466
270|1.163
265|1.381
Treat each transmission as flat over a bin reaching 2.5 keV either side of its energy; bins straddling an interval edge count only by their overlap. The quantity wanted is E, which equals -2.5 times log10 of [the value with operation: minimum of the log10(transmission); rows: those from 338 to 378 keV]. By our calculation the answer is 2.86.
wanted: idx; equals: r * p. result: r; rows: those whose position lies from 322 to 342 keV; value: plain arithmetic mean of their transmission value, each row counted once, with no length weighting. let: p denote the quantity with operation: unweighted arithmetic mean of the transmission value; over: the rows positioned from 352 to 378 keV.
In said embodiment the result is 1.74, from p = 1.36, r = 1.28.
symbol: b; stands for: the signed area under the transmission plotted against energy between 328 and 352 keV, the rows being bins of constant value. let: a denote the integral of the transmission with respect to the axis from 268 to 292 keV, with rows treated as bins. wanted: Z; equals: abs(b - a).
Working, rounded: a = 20.6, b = 30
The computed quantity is 9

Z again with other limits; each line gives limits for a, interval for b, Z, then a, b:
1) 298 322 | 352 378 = 4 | 31.3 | 35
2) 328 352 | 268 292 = 9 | 29.6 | 21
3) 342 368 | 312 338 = 1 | 33.6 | 34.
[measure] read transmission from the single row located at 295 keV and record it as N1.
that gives 0.9791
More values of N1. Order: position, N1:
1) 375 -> 1.401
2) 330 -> 1.184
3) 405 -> 1.408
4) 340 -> 1.28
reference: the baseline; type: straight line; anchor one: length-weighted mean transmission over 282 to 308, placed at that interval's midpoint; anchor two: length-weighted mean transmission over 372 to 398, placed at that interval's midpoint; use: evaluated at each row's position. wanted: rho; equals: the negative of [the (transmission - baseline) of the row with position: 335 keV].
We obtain -0.08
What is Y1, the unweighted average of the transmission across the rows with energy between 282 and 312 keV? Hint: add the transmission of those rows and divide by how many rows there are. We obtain 1.04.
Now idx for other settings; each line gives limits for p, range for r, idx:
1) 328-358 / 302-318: 1.61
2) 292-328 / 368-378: 1.78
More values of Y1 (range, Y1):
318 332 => 1.35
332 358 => 1.25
